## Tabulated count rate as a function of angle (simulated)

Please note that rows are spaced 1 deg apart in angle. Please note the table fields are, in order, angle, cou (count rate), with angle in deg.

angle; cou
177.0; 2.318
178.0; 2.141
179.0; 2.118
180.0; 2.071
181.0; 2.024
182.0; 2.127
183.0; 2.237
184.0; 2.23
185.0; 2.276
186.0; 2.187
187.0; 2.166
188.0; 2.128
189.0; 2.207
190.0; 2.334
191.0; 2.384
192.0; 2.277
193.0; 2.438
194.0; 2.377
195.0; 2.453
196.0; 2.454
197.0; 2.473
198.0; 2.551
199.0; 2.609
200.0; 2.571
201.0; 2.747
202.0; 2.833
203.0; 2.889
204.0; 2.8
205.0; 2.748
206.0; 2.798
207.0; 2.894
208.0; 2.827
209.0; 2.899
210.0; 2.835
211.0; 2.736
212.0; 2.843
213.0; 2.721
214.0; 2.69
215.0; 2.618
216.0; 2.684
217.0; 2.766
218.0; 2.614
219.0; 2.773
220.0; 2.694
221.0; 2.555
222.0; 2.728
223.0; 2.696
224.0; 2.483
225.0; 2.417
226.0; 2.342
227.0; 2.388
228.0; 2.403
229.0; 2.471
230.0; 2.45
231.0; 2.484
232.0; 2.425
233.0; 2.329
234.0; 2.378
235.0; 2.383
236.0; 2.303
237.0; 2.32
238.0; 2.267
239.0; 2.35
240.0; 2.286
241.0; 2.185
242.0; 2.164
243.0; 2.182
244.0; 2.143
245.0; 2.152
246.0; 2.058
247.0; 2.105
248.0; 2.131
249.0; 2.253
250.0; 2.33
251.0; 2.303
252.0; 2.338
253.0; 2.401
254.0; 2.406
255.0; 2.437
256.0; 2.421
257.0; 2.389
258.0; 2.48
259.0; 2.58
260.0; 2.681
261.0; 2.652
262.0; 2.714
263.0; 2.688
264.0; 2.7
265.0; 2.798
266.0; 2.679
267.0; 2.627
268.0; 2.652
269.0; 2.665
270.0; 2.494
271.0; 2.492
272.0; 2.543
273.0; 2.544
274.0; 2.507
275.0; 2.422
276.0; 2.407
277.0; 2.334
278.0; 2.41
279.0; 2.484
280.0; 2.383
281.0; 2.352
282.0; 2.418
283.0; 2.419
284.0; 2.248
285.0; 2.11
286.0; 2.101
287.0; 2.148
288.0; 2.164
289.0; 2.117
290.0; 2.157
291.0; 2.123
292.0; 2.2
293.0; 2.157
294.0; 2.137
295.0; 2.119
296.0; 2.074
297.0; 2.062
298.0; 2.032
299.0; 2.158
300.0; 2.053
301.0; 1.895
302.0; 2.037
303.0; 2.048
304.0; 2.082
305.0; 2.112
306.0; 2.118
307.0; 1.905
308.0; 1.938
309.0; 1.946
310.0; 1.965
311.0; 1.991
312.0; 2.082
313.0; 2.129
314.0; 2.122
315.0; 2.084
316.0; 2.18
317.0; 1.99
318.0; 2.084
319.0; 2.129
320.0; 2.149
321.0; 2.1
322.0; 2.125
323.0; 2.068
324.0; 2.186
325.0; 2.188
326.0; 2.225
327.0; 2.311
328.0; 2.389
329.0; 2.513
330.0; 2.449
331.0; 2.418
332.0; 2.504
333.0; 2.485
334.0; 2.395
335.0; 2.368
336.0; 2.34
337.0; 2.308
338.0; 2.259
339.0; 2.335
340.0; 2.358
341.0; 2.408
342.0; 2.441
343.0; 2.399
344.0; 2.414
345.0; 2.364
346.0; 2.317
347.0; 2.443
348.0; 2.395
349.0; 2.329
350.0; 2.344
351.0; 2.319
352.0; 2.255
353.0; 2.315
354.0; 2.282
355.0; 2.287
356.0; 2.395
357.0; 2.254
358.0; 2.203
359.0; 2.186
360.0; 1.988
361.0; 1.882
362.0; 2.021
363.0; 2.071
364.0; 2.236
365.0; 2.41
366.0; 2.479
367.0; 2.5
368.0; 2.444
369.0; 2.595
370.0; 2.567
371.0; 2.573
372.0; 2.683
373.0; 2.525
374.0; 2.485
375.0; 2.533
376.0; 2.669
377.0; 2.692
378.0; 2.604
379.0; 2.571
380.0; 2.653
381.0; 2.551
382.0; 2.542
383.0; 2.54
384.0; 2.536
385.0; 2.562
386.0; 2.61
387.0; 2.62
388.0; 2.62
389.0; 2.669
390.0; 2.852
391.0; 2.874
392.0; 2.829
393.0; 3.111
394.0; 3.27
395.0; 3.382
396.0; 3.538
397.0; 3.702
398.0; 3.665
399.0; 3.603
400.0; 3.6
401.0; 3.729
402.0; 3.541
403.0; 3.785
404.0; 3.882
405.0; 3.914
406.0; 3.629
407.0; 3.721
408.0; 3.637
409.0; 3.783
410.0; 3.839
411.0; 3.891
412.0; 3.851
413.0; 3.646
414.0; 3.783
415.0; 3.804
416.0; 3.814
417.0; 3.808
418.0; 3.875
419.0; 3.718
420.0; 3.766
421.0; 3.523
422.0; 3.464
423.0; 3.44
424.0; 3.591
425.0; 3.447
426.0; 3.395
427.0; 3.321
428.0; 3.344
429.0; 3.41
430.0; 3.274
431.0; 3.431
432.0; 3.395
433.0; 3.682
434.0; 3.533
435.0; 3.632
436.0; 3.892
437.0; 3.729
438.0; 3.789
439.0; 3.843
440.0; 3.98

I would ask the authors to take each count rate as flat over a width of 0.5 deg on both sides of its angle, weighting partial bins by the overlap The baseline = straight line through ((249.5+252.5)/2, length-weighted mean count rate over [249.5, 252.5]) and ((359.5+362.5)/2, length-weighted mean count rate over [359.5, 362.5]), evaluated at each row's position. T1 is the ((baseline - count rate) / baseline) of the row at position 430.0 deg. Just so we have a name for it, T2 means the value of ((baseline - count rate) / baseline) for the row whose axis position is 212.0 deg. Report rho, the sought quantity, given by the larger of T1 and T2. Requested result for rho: -0.16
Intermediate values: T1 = -0.9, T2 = -0.16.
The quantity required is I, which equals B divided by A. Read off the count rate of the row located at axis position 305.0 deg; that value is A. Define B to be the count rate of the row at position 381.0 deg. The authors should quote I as 1.2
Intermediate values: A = 2.112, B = 2.551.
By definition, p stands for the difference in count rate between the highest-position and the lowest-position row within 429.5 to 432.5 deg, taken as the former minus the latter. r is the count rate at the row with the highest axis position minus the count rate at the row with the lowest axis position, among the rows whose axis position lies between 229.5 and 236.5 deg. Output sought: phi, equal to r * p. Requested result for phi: -0.018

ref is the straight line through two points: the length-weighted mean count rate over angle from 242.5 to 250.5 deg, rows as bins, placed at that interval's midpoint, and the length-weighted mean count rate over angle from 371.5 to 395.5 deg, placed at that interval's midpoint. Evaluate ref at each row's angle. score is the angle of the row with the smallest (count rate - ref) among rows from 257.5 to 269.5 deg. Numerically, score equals 258.0 deg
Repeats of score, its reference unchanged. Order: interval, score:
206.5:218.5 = 218.0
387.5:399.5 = 388.0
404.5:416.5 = 413.0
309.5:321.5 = 317.0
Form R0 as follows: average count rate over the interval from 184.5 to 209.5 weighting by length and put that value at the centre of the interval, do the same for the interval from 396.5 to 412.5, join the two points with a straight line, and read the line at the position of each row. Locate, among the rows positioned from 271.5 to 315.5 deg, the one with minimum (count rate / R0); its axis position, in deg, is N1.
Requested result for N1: 307.0 deg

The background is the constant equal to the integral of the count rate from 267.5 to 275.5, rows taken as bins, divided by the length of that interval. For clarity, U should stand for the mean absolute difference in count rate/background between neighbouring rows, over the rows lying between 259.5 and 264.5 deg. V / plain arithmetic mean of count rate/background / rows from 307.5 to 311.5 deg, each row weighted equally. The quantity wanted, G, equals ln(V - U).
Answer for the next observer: -0.28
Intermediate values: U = 0.013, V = 0.77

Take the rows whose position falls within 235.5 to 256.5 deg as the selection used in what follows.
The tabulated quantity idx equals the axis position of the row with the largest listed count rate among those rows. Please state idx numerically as 255.0 deg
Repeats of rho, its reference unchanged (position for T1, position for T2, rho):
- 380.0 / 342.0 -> -0.20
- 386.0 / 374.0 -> -0.29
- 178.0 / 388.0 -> 0.16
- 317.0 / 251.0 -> 0.06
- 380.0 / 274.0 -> -0.12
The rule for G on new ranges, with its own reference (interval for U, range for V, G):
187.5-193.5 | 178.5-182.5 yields -0.25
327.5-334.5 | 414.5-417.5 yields 0.39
